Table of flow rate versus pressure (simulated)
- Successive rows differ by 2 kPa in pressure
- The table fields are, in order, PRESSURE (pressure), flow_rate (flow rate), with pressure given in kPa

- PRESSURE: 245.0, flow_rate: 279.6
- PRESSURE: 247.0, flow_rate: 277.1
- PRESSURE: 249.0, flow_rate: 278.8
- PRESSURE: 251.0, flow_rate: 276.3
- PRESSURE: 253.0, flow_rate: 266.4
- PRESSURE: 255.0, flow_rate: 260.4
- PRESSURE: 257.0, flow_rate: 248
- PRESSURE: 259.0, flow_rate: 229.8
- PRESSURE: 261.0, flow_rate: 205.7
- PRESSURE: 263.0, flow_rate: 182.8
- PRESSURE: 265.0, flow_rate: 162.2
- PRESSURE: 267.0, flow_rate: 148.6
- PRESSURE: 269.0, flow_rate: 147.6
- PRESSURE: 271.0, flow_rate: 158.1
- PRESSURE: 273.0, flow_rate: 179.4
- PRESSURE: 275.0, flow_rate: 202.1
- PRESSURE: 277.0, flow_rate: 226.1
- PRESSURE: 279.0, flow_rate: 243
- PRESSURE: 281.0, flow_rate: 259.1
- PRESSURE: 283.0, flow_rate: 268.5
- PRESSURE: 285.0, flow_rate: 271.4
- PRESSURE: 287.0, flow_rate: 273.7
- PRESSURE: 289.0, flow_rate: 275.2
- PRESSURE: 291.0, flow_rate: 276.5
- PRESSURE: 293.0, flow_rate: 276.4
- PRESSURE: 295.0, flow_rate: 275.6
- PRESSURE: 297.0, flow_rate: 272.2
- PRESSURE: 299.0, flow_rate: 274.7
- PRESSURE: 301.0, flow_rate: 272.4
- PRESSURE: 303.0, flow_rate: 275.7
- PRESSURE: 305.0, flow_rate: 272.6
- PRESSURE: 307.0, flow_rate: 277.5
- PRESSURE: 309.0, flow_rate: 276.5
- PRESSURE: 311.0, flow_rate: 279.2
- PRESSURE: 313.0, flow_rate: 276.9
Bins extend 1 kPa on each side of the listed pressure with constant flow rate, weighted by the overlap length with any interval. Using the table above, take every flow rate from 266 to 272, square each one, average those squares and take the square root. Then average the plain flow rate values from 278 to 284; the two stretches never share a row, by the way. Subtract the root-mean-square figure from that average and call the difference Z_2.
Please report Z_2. 105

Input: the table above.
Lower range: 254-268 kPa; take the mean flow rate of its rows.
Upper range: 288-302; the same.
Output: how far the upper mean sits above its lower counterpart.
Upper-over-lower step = 69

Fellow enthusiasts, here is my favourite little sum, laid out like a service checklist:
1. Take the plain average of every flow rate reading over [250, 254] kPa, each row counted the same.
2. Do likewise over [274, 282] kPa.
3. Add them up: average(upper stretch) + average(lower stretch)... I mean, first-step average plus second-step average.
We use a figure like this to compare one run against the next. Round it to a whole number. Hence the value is 504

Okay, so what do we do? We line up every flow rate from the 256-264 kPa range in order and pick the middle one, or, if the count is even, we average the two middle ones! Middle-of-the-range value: 218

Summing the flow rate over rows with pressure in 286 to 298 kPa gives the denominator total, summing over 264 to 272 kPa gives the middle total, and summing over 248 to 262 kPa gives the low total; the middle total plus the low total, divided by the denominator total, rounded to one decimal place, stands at 1.4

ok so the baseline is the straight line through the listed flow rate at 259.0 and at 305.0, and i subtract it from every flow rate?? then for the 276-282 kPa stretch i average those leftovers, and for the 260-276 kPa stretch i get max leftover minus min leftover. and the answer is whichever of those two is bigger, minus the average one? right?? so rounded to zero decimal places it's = 71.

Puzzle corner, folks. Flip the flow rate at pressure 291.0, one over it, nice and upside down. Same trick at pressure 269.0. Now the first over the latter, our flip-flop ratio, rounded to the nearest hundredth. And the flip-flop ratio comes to 0.53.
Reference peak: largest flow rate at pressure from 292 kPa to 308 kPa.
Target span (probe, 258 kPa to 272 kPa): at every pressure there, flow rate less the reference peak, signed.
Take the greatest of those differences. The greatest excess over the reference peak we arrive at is -47.7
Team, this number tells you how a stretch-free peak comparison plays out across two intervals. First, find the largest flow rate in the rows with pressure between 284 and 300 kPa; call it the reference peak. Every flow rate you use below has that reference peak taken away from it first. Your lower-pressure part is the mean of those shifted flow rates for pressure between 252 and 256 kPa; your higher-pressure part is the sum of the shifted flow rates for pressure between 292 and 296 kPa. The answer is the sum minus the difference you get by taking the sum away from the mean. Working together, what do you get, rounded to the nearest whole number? 11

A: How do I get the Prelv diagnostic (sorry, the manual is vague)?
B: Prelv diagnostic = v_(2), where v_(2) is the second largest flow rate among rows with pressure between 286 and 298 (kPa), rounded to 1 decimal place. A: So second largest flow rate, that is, 276.4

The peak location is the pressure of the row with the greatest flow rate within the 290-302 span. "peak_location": 291.0 kPa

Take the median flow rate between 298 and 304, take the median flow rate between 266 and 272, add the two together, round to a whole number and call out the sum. 423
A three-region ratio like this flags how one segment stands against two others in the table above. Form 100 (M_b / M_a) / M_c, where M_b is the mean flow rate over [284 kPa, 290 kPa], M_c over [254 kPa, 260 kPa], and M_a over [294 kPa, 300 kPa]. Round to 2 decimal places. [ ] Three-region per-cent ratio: 0.41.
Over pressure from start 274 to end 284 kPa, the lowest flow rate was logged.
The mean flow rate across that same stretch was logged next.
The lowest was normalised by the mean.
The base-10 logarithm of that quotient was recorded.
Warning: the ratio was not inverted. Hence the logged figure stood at -0.074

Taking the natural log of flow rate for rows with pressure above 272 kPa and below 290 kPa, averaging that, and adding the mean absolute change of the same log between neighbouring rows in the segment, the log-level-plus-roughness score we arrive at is 5.54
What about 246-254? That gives 5.63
